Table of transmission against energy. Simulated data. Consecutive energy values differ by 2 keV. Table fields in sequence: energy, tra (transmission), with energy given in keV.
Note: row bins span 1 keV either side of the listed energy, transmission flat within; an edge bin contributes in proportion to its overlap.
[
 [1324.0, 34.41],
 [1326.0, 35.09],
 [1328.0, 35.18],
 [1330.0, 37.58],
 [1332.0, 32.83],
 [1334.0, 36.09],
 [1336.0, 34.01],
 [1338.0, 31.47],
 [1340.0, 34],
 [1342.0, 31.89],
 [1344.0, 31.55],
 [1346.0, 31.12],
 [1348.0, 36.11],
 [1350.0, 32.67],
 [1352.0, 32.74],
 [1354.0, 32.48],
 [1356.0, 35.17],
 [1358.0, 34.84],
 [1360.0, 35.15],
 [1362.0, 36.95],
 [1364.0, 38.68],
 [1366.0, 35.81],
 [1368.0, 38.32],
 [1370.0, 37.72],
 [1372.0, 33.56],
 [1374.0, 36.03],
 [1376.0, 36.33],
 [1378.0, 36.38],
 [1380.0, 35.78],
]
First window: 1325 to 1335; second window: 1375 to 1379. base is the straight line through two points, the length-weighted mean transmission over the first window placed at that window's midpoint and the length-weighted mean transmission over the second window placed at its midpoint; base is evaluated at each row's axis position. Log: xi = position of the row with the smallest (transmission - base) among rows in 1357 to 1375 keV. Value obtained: 1372.0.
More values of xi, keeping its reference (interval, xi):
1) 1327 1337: 1332.0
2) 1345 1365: 1346.0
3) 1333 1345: 1344.0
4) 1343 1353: 1346.0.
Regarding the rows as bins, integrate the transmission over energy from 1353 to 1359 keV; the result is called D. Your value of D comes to 205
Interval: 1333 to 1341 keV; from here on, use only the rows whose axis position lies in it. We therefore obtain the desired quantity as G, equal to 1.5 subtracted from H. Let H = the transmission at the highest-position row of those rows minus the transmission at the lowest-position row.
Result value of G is -3.6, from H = -2.1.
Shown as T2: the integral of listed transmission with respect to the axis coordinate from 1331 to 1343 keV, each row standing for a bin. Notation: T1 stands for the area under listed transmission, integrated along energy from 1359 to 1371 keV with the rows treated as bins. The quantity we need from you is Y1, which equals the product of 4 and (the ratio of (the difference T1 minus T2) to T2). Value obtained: 0.4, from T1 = 445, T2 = 401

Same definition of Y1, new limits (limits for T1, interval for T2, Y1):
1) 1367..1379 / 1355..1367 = 0.0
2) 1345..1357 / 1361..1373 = -0.4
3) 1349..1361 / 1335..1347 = 0.2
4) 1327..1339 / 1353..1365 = -0.1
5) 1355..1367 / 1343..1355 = 0.4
